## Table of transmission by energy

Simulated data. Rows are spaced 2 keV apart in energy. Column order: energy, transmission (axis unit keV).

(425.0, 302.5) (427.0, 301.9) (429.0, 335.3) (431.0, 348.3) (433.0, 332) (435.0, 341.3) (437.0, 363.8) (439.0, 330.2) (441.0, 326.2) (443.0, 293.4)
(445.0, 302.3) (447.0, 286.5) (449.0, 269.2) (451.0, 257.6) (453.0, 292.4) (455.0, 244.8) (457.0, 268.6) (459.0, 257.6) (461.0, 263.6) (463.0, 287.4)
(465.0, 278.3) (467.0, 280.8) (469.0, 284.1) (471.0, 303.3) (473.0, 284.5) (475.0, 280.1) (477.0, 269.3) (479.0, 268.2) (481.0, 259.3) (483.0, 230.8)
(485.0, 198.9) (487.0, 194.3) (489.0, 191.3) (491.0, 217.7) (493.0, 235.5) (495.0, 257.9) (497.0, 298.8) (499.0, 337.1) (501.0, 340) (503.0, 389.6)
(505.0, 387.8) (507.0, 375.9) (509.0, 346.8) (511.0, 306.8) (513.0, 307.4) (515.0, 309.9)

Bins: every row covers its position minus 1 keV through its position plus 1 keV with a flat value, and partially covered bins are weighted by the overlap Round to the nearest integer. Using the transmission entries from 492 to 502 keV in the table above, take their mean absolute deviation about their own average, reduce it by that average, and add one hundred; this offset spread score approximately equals -156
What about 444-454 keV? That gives -167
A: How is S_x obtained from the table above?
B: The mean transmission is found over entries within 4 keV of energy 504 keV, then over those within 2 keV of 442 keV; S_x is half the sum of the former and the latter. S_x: 342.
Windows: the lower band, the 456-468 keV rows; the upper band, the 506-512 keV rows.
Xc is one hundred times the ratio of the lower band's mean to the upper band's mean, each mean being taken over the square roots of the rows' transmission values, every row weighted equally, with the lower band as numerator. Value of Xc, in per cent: 89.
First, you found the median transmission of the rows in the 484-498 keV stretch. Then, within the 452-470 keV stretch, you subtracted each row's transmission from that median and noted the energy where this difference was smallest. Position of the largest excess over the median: 453.0 keV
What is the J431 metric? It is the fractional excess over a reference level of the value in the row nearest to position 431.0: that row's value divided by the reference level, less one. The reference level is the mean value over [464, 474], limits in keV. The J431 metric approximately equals 0.22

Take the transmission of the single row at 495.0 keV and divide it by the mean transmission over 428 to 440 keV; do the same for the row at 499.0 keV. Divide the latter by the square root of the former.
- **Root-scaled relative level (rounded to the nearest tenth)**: 1.1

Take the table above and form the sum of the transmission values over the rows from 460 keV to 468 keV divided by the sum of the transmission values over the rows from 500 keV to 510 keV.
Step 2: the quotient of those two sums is 0.6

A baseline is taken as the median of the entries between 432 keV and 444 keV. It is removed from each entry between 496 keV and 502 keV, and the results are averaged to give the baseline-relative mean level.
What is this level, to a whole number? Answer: -6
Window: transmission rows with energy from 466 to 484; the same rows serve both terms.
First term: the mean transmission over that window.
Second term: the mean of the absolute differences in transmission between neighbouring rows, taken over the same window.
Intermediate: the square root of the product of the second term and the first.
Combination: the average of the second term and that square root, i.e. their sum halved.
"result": 34.4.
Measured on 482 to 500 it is 48.9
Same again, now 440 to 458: 53.3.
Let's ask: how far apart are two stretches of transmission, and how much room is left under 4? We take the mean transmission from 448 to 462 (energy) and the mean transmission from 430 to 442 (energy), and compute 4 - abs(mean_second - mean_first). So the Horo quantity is -71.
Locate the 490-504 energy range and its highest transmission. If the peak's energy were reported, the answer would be 503.0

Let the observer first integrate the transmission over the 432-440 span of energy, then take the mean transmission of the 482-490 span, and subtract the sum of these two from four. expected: -2934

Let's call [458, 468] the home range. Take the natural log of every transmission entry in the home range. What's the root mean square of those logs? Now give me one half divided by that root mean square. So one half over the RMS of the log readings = 0.0891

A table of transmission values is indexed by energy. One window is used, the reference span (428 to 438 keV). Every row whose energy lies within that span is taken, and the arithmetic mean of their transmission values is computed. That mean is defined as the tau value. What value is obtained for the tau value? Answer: 344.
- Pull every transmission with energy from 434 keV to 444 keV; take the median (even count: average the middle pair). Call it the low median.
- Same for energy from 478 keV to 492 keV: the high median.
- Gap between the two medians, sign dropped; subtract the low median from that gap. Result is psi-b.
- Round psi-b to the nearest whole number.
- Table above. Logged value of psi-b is -218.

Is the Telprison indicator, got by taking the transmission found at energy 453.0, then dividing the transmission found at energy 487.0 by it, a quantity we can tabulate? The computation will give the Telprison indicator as 0.66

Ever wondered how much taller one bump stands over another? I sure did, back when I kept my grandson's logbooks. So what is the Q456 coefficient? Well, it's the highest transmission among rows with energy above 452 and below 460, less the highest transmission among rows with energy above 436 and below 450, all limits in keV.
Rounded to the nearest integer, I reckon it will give -71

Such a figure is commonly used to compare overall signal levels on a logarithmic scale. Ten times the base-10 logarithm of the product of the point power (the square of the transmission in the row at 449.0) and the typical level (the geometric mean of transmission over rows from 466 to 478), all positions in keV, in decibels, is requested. 73.1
